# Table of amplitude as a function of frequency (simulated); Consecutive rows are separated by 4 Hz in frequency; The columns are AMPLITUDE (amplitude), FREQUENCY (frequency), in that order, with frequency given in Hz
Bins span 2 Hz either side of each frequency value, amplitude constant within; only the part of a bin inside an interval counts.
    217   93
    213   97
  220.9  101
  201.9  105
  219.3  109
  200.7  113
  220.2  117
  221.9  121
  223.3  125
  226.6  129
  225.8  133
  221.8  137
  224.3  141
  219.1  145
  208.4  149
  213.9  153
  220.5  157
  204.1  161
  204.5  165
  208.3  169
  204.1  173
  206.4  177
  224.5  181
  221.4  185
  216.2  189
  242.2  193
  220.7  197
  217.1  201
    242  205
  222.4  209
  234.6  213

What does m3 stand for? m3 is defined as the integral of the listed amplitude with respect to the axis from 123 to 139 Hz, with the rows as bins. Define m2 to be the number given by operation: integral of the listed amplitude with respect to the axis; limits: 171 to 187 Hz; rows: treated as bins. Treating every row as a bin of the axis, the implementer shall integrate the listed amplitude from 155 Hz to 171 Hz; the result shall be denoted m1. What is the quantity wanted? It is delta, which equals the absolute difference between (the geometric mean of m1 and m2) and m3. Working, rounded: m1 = 3350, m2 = 3426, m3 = 3590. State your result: 203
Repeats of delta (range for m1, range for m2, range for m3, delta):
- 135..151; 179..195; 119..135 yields 35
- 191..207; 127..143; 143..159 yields 193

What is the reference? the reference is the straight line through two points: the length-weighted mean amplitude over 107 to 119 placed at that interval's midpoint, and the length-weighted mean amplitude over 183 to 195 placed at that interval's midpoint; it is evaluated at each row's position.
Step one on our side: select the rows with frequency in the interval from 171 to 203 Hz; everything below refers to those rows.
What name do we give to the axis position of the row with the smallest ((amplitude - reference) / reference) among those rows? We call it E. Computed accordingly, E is 173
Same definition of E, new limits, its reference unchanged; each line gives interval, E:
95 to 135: 113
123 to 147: 145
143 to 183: 173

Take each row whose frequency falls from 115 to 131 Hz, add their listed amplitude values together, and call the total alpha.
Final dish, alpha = 892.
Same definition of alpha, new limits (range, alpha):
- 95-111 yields 855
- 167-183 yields 843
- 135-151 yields 874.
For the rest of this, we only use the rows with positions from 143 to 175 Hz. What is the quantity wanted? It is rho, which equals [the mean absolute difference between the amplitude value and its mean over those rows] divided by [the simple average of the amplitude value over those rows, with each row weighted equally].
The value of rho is 0.027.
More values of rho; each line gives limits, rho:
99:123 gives 0.040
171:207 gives 0.044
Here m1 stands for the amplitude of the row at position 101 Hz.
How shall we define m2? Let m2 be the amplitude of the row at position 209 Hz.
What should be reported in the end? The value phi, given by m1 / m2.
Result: 0.99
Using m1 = 220.9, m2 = 222.4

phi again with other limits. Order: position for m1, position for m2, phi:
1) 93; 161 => 1.06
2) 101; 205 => 0.91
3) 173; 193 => 0.84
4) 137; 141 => 0.99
